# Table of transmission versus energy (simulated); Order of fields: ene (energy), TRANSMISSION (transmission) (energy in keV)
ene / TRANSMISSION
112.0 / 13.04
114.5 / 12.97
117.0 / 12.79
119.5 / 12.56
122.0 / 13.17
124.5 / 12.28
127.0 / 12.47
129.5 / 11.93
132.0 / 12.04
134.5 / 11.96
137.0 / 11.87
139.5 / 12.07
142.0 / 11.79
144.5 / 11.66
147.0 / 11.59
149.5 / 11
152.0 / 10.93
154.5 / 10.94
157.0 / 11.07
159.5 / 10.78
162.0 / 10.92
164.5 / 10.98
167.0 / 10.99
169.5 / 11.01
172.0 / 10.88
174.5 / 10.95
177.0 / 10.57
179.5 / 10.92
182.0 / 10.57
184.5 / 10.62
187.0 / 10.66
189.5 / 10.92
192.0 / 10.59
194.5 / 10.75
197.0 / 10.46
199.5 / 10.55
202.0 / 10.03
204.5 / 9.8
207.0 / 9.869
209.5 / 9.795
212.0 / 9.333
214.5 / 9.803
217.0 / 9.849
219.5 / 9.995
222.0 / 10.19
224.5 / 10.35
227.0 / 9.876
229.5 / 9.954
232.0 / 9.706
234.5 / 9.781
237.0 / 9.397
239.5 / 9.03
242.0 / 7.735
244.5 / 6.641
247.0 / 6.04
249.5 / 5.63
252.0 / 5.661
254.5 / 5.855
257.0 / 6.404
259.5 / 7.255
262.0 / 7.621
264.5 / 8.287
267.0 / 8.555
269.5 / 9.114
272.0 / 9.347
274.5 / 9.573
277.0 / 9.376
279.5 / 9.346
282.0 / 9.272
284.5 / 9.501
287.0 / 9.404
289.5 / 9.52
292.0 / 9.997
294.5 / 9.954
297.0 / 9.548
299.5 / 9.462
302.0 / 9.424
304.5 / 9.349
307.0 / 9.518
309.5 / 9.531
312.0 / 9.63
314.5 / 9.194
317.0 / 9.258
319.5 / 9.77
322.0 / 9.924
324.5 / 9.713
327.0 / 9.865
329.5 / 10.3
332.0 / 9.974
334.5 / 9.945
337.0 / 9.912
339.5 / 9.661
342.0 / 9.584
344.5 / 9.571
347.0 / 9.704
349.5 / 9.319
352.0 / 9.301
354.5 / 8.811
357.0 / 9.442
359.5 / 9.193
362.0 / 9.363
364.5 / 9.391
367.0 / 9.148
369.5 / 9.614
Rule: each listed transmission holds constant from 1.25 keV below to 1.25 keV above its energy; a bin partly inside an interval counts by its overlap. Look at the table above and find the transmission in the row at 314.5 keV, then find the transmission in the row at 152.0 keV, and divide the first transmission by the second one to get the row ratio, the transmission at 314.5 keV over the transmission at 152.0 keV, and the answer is 0.8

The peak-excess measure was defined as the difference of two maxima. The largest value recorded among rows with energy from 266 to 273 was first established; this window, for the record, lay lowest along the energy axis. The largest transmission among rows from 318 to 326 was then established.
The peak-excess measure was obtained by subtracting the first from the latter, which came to 0.6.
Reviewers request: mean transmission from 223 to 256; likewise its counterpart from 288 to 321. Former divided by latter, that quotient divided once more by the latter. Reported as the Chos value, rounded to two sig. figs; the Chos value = 0.089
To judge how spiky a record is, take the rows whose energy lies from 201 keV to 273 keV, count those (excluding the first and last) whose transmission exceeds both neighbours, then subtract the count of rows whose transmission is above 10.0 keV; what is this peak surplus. 1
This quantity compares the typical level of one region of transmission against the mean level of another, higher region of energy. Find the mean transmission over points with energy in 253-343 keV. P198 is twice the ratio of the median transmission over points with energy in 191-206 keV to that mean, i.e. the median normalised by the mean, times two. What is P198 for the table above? 2.28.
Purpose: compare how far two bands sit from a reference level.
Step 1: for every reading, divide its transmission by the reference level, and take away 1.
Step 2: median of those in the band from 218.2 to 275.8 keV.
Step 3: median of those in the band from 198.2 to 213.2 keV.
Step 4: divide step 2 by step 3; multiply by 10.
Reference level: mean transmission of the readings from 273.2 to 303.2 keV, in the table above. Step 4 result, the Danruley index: -17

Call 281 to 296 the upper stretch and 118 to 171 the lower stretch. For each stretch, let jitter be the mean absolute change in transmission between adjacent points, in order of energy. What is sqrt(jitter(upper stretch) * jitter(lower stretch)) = 0.21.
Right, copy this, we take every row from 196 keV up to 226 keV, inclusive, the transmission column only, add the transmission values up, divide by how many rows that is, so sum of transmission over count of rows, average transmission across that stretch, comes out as 10.0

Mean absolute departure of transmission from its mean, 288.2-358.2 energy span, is 0.24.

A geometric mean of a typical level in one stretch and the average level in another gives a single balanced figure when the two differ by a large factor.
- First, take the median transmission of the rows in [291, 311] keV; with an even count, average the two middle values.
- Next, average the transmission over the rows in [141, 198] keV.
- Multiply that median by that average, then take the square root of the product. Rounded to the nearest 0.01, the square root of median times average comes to 10.21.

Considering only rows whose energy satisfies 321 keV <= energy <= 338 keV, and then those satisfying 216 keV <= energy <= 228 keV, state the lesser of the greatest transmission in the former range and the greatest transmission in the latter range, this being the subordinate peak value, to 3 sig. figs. 10.3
